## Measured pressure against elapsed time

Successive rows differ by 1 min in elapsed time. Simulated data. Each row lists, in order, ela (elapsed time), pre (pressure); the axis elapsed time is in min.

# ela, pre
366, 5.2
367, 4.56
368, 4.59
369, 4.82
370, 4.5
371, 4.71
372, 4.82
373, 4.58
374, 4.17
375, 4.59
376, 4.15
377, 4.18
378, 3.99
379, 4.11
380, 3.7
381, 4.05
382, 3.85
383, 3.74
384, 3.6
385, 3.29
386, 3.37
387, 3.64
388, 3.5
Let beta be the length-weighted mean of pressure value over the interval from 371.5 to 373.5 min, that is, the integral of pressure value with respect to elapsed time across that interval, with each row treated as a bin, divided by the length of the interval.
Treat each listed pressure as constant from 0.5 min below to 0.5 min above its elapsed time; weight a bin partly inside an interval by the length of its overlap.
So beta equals 4.70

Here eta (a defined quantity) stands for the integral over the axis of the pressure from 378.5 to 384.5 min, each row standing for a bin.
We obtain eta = 23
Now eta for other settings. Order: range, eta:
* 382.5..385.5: 11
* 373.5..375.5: 9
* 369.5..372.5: 14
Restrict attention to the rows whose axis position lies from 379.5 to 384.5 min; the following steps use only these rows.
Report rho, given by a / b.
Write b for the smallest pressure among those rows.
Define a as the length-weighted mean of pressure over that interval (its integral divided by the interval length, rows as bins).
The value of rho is 1.05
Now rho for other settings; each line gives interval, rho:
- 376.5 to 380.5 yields 1.08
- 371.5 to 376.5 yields 1.08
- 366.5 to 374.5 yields 1.10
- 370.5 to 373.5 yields 1.03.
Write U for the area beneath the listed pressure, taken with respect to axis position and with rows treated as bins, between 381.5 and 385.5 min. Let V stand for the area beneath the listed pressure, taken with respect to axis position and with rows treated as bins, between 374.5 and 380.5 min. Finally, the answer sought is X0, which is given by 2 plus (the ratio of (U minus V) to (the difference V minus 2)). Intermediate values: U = 14.5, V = 25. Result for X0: 1.55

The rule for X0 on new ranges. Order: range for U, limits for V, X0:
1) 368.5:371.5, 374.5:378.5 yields 1.81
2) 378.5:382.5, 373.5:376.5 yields 2.26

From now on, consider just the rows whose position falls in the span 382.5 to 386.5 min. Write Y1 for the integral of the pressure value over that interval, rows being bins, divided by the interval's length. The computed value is 3.50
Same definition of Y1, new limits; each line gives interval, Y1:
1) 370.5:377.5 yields 4.46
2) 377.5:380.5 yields 3.93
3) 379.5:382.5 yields 3.87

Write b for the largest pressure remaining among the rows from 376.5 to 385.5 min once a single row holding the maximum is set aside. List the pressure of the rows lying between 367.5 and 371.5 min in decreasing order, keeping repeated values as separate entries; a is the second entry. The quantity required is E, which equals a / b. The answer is 1.15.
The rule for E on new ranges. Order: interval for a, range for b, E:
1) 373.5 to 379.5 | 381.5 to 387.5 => 1.12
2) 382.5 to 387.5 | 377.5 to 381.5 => 0.90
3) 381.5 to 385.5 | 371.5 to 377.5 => 0.81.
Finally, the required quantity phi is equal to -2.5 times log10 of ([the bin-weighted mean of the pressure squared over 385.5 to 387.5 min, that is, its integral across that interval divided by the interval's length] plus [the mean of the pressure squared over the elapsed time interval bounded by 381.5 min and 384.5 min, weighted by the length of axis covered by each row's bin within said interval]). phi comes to -3.55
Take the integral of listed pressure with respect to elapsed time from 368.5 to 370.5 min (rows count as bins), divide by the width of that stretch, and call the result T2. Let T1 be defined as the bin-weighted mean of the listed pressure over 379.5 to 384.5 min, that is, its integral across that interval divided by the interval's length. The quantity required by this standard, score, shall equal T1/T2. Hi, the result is 0.81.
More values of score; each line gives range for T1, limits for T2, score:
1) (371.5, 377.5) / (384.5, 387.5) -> 1.29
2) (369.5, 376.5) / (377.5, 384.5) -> 1.17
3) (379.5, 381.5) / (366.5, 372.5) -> 0.83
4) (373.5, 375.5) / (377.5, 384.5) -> 1.13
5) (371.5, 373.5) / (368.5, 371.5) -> 1.00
